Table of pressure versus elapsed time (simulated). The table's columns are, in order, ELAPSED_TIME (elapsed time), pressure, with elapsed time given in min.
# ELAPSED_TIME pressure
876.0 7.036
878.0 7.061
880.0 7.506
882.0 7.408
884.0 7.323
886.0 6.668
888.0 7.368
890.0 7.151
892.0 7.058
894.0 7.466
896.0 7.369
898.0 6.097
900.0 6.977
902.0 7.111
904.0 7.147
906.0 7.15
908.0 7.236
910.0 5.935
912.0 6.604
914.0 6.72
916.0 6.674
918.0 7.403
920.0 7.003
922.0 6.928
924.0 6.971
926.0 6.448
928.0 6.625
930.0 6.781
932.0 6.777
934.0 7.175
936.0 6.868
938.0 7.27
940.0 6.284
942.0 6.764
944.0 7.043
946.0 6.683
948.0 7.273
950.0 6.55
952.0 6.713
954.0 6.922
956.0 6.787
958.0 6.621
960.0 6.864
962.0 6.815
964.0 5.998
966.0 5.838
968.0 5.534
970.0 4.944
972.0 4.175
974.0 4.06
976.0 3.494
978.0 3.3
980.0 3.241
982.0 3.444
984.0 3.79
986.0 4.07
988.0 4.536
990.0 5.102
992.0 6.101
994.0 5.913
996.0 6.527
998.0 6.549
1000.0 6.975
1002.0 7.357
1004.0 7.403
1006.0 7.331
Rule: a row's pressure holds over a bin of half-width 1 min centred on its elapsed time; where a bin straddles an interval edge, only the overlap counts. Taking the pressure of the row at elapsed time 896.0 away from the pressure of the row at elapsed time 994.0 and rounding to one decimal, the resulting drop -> -1.5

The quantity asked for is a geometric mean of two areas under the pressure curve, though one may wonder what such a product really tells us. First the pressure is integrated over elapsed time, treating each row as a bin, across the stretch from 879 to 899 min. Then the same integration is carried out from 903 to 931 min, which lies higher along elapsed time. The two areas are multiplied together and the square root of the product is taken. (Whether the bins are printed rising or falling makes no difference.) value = 165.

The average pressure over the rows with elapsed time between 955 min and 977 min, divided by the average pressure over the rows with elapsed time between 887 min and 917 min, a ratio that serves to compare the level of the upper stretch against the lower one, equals 0.80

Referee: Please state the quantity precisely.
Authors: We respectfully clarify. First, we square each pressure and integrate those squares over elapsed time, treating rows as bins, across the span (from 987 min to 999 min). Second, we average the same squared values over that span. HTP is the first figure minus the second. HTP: 375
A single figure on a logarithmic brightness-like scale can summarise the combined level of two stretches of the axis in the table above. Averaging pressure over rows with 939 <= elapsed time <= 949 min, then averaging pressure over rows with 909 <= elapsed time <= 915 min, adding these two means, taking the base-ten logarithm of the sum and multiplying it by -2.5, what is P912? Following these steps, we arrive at -2.80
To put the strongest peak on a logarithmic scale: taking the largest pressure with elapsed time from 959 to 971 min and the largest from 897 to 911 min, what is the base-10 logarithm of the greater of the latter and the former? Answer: 0.859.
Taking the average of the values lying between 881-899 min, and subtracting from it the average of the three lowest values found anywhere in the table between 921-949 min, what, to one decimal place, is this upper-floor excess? 0.6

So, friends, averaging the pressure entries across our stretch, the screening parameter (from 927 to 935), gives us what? 6.8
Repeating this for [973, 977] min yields 3.8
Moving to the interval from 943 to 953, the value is 6.9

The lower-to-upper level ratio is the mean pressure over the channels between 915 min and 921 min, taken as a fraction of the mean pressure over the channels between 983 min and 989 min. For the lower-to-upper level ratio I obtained 1.70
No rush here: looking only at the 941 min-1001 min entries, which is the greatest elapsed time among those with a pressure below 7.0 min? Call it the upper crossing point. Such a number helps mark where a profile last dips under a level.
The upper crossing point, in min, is 1000.0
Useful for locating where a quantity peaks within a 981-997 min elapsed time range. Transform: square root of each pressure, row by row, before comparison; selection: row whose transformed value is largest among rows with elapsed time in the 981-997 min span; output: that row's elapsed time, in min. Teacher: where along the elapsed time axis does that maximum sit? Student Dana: 996.0 min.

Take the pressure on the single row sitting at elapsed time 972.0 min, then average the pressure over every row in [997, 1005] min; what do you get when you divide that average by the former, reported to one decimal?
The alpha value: 1.7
